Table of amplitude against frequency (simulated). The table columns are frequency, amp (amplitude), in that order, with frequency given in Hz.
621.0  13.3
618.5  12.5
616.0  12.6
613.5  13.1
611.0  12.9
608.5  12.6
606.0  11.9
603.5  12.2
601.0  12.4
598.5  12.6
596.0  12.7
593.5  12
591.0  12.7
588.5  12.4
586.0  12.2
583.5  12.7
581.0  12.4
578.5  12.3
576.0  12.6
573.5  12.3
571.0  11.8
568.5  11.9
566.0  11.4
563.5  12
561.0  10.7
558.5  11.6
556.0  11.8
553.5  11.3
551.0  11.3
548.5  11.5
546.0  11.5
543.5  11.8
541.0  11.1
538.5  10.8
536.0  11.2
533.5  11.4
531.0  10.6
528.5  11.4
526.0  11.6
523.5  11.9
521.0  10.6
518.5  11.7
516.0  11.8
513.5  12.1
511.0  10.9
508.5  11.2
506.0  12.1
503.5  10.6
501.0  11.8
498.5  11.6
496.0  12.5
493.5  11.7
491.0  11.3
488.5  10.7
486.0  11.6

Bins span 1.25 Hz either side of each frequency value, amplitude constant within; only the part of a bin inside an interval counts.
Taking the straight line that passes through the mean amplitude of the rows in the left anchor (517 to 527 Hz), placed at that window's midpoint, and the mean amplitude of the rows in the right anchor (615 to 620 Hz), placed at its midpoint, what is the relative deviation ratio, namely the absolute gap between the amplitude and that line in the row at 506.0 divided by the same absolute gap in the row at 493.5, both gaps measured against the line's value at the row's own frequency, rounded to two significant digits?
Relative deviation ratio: 1.4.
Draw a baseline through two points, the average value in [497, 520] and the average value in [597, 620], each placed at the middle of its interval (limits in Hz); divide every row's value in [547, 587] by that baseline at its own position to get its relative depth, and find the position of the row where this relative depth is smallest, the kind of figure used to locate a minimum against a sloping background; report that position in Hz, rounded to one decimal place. 561.0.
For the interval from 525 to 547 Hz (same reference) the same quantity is 531.0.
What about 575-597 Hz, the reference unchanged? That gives 593.5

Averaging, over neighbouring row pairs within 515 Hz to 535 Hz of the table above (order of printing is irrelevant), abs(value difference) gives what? 0.7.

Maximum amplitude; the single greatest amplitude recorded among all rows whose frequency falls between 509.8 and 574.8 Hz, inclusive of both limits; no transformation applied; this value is 12.3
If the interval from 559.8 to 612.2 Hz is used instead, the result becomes 12.9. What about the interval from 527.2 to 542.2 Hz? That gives 11.4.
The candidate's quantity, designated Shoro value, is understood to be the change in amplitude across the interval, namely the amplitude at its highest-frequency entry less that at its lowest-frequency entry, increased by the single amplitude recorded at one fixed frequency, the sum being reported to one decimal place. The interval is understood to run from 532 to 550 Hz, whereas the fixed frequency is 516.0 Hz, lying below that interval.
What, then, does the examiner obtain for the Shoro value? 11.9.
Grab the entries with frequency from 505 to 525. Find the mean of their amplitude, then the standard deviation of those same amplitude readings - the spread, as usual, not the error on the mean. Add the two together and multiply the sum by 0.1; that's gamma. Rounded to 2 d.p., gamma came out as 1.21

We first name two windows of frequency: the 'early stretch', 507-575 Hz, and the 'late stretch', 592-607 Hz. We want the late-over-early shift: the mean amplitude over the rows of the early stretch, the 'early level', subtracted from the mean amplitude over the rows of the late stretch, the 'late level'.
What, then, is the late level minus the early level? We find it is 0.85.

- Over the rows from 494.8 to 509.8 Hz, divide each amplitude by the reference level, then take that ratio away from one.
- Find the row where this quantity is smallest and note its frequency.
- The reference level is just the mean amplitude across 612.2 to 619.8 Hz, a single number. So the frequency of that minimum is 496.0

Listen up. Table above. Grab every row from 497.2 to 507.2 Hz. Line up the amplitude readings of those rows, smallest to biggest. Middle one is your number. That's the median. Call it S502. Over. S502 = 11.7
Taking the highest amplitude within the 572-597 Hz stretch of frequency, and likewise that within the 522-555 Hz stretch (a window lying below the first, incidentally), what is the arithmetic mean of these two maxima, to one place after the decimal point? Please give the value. 12.3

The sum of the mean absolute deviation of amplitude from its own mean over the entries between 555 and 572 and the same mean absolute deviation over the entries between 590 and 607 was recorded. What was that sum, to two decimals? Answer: 0.59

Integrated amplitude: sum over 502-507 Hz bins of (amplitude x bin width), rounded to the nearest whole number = 57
